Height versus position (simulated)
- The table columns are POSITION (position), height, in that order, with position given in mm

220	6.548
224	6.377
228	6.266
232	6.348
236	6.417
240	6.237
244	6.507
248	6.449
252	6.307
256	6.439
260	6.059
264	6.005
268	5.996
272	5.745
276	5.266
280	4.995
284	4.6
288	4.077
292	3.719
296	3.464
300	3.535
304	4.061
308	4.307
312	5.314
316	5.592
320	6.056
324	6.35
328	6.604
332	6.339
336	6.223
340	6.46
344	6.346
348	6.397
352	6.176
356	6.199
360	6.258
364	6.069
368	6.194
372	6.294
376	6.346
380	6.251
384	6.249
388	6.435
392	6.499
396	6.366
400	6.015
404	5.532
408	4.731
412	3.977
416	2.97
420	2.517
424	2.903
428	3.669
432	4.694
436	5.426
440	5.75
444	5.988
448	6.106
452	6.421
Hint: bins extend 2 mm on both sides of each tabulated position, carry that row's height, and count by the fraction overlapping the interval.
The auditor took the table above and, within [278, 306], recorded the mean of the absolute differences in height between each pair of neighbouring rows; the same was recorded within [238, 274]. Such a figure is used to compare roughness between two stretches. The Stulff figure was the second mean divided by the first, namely 0.5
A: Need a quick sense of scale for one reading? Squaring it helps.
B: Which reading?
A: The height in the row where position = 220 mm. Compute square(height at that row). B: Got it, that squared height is 43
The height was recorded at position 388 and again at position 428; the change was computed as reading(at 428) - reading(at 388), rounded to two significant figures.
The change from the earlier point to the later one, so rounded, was -2.8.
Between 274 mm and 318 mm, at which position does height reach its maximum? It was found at 316 mm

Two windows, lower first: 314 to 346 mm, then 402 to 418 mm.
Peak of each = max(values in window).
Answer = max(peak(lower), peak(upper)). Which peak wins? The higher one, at 6.60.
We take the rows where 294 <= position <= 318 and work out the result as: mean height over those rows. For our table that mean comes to 4.4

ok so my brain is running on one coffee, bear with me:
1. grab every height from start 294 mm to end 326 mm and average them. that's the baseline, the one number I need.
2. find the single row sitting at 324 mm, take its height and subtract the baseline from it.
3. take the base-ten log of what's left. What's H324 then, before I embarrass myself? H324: 0.18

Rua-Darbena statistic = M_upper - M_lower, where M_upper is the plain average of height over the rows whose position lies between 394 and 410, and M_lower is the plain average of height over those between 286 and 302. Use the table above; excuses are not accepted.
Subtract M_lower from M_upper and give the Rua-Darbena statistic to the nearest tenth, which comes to 2.0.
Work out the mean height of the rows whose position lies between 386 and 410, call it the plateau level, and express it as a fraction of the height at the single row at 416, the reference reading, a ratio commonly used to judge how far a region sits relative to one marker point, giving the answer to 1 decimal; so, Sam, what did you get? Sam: 2.0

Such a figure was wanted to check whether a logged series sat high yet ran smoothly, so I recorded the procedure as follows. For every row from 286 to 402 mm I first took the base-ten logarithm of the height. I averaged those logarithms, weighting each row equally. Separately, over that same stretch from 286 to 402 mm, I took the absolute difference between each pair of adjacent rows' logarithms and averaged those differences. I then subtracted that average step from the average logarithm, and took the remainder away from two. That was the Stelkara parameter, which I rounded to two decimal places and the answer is 1.27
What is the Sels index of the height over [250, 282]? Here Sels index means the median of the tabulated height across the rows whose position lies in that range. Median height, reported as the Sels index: 6.0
